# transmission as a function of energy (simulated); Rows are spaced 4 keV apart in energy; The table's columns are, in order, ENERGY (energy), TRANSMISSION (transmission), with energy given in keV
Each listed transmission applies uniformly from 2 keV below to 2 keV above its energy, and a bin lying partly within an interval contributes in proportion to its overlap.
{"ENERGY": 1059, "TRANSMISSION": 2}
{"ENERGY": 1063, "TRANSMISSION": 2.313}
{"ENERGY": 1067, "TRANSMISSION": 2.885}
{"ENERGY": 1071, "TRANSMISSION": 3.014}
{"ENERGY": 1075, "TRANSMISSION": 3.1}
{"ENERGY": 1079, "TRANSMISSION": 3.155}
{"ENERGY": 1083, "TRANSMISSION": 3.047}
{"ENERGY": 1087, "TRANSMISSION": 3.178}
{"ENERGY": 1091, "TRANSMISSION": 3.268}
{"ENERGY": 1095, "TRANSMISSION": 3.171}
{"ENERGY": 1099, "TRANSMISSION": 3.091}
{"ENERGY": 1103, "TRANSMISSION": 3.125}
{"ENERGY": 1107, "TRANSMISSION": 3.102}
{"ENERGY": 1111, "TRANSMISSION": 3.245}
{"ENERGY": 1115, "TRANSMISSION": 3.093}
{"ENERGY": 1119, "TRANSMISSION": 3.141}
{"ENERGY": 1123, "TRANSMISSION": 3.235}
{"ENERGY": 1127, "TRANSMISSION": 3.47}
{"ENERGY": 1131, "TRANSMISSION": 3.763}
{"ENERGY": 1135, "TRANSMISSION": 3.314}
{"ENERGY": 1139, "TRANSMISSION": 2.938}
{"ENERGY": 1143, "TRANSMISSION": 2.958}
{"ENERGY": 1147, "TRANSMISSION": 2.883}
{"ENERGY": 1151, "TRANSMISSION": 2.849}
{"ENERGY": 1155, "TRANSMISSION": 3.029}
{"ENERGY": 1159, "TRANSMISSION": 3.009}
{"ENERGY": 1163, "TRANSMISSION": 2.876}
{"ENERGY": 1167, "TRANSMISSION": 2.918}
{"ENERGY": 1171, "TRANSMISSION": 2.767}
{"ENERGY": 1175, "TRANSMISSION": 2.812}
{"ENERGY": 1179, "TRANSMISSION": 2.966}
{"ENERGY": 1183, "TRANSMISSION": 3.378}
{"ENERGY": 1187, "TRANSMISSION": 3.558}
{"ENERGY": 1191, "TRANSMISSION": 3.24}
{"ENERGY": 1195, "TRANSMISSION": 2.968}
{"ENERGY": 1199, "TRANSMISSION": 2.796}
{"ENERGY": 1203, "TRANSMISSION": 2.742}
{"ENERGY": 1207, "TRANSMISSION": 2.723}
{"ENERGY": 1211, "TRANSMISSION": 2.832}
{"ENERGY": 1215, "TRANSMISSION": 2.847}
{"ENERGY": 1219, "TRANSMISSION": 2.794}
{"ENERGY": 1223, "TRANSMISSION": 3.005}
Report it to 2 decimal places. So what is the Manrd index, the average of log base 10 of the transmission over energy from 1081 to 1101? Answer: 0.50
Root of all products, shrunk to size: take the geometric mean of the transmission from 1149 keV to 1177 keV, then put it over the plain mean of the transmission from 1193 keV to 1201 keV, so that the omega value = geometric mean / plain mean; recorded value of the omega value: 1.00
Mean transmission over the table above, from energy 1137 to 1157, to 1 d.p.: 2.9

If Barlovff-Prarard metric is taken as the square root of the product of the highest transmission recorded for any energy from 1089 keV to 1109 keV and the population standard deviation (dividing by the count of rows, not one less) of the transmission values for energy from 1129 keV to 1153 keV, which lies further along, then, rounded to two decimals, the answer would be 1.03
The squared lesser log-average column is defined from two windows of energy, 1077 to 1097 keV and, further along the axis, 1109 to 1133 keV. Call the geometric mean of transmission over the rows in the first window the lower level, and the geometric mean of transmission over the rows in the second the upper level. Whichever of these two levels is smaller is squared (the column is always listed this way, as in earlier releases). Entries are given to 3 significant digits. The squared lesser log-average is 10.0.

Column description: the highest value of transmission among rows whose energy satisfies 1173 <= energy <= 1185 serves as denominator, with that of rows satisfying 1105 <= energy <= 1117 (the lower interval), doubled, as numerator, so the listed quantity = 1.92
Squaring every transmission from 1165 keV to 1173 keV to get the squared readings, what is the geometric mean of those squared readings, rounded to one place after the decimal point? 8.1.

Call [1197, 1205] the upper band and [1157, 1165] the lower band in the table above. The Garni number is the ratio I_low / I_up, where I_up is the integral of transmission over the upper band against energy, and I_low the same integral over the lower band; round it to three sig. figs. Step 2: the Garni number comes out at 1.06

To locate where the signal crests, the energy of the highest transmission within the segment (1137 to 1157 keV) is 1155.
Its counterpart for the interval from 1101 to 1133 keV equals 1131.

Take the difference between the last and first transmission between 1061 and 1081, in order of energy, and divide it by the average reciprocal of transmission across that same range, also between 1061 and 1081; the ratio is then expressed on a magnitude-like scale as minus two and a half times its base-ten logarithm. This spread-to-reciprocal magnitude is -1.0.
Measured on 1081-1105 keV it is 1.5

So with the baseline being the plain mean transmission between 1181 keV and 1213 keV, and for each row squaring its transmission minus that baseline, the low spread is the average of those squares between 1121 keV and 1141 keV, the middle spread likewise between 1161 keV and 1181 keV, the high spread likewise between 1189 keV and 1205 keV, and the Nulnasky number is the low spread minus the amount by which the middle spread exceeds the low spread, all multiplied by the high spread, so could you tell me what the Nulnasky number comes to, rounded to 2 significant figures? 0.015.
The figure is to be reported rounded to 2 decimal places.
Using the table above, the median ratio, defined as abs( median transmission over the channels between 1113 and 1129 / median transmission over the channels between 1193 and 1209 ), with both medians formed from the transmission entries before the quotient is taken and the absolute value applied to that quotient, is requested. 1.15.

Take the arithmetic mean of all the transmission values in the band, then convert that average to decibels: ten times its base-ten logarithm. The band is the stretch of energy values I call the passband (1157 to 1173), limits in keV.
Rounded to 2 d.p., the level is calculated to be 4.61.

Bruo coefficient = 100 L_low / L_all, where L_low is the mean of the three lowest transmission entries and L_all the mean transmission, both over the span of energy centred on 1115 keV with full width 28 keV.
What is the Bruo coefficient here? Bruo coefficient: 97.0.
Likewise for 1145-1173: 97.5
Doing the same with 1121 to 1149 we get 90.8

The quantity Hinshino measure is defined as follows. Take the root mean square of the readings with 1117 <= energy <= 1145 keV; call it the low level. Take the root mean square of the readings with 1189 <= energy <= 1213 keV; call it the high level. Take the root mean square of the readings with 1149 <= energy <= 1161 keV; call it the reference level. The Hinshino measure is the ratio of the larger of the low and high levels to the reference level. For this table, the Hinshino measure 1.10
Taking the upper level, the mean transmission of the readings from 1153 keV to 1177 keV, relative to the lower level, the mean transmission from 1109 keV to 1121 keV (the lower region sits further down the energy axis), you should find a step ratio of 0.92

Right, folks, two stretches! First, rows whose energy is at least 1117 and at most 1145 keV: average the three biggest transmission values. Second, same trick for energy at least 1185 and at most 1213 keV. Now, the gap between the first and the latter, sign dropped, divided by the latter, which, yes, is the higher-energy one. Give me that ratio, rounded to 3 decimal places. 0.080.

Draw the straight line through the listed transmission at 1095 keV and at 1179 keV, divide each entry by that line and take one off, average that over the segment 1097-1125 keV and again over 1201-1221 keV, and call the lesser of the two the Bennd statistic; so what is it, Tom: -0.035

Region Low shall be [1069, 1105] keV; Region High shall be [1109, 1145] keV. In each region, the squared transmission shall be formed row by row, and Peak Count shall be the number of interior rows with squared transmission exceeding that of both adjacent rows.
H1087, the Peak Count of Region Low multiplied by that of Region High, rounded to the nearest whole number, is 2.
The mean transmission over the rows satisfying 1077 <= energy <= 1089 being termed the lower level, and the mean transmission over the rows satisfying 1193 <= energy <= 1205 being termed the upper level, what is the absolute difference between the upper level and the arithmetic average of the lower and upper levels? 0.146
